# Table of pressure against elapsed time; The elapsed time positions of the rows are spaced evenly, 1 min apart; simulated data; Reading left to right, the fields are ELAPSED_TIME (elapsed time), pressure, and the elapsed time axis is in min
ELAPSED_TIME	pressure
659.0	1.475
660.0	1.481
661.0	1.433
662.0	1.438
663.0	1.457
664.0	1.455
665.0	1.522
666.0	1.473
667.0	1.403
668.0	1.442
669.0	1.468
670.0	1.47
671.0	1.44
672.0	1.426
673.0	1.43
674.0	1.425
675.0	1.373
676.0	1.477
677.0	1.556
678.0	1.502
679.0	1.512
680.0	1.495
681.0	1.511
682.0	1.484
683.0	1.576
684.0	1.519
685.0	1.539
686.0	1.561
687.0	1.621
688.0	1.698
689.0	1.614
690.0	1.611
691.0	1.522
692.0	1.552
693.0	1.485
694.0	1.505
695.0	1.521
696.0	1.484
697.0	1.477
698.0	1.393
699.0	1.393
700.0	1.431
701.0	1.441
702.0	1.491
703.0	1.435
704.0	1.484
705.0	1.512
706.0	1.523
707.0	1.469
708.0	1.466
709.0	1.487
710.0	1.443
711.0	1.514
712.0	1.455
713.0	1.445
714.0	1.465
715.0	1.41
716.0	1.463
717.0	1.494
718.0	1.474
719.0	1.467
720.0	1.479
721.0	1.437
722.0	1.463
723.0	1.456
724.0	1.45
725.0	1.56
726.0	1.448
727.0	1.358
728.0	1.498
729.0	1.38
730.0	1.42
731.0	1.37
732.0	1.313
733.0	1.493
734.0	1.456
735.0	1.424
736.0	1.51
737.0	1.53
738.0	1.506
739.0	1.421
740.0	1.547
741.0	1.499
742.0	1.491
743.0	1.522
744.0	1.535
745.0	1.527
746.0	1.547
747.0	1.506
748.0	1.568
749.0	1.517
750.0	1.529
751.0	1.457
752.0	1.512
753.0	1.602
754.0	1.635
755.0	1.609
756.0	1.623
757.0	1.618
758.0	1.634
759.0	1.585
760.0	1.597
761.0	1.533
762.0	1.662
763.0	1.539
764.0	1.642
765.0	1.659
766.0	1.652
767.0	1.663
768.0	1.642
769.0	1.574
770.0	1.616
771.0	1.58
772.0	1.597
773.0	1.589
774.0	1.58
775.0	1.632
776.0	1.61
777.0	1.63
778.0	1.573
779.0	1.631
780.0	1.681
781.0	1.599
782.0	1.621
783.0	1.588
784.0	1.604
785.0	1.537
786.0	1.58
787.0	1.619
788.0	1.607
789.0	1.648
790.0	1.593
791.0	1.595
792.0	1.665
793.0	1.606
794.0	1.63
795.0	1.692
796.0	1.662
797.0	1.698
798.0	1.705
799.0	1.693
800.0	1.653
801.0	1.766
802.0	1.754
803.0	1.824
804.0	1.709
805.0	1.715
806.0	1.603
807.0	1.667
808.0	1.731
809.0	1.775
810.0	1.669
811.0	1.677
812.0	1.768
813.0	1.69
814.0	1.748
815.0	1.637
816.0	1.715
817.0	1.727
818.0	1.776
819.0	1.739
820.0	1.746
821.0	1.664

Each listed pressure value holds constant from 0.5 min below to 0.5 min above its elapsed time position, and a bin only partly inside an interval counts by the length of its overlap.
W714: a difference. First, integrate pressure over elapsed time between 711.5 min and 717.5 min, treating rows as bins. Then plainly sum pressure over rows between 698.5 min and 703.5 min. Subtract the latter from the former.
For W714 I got 1.5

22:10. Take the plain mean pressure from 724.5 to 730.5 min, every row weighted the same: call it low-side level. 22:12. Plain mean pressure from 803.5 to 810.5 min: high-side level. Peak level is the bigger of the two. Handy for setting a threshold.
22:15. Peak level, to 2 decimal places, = 1.70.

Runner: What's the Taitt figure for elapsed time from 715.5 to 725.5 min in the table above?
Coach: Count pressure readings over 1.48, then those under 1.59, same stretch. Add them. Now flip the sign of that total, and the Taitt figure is -12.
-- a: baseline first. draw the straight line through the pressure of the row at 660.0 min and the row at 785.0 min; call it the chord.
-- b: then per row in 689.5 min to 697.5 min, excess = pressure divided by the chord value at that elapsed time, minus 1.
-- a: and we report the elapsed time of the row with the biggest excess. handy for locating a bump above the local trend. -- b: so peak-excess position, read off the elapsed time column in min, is 690.0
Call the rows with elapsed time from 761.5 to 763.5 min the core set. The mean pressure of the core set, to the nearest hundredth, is 1.60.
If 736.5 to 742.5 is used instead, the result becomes 1.50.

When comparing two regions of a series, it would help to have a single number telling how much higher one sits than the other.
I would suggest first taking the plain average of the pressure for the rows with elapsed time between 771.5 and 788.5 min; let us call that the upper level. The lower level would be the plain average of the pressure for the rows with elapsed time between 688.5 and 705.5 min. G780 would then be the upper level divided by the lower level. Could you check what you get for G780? 1.08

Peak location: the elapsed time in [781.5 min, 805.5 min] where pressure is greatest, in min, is 803.0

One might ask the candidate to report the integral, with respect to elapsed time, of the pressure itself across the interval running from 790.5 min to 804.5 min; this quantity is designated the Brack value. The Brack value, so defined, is 23.7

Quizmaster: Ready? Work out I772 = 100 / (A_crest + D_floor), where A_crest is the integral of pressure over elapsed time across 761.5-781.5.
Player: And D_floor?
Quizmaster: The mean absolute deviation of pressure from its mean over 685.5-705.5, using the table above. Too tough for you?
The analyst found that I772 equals 3.09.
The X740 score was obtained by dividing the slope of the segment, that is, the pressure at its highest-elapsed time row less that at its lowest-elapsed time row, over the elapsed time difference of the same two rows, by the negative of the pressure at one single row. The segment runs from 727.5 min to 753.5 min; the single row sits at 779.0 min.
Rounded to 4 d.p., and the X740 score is -0.0026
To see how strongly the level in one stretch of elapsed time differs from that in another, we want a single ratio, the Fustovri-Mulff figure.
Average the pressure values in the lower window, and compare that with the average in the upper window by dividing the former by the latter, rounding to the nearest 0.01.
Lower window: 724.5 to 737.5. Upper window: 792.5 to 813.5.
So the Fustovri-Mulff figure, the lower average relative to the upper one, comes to 0.85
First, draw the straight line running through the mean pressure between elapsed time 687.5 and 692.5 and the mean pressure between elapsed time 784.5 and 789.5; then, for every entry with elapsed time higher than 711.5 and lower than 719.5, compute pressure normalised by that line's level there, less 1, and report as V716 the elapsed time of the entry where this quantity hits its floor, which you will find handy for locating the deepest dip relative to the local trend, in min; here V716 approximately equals 715.0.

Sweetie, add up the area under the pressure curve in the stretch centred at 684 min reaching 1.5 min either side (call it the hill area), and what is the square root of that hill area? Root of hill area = 2.15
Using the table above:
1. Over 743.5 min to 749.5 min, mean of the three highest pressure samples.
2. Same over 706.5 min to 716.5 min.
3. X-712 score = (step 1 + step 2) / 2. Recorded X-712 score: 1.52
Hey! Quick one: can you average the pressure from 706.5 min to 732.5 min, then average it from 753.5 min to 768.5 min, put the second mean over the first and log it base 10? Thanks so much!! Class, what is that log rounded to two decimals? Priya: 0.05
